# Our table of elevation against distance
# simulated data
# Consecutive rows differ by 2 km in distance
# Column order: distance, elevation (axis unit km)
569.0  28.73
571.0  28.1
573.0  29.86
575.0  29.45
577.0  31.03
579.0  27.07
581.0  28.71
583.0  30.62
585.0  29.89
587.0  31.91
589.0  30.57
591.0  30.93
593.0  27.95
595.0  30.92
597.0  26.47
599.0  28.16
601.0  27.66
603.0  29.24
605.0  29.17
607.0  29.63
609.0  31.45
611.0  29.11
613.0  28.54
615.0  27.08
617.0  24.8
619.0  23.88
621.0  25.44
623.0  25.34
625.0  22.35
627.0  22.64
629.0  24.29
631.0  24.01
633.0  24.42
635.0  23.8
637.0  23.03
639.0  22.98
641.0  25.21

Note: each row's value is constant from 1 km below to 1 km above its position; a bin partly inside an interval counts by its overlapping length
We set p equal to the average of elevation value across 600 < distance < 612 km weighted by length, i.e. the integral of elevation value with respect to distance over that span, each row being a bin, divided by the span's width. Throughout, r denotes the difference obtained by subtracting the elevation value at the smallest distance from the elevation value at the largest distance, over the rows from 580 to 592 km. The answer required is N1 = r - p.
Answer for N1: -27.2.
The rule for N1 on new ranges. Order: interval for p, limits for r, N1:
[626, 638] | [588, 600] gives -26.1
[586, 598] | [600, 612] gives -28.3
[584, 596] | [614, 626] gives -35.1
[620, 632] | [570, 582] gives -23.4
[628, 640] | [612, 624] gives -27.0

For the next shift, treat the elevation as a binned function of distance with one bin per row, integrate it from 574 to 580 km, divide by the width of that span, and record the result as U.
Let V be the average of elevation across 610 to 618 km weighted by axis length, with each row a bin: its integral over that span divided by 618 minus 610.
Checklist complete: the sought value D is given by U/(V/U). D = 31.1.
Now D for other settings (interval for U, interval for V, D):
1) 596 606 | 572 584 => 26.9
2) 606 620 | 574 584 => 26.3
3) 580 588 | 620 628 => 38.3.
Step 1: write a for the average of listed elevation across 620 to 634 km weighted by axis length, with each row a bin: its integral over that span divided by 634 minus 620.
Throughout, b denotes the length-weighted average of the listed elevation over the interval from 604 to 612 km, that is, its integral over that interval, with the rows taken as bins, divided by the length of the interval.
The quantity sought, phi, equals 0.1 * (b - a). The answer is 0.58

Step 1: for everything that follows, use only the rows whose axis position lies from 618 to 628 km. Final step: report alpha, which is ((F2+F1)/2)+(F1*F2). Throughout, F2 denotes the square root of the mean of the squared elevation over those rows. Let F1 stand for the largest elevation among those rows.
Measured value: 634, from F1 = 25.44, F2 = 24.0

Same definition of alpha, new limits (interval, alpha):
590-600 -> 925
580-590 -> 1000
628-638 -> 608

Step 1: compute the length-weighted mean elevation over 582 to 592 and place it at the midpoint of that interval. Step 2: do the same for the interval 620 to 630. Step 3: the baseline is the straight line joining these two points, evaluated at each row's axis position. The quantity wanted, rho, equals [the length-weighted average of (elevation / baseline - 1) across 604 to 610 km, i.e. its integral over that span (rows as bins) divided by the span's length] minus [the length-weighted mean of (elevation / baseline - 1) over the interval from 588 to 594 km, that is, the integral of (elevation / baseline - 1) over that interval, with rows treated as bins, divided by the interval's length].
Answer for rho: 0.11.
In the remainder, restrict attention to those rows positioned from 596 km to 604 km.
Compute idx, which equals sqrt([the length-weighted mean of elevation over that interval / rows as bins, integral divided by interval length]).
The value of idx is 5.28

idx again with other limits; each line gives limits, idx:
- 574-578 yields 5.50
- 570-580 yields 5.39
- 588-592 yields 5.55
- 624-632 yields 4.83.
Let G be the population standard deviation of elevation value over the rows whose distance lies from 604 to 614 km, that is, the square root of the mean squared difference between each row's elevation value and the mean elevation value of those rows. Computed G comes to 1.0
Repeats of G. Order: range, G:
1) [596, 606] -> 1.0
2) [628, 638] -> 0.5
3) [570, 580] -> 1.4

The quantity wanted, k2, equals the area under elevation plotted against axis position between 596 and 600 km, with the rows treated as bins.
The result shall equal 109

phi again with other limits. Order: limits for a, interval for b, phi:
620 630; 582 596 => 0.64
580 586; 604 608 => -0.03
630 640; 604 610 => 0.64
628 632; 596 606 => 0.40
